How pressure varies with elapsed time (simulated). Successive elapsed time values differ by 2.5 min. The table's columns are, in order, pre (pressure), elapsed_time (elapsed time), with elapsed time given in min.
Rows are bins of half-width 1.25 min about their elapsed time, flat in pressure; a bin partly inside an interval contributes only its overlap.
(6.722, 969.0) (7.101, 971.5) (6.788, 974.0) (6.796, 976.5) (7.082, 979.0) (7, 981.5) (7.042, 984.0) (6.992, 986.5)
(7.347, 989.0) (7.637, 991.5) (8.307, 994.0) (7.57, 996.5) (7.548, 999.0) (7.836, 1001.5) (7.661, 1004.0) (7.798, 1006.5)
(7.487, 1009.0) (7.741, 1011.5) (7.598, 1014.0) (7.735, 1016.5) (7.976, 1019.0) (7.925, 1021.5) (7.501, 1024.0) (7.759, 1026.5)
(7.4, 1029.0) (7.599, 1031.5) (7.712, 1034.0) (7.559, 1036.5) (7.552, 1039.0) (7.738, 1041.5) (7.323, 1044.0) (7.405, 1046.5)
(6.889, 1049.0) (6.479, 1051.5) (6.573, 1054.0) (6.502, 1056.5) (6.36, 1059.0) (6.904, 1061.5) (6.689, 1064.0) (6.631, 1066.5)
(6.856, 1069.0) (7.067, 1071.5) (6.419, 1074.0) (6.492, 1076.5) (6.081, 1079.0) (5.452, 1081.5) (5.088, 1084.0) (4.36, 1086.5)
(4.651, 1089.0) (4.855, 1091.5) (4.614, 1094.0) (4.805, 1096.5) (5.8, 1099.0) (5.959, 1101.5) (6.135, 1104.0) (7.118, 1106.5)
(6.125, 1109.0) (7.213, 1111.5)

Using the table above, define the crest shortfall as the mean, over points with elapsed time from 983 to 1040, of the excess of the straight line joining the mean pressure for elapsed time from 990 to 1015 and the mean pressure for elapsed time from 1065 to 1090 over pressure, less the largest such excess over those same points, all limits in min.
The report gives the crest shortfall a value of -1.2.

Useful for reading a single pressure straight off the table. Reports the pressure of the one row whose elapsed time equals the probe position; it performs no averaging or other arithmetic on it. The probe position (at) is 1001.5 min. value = 7.836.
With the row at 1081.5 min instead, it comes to 5.452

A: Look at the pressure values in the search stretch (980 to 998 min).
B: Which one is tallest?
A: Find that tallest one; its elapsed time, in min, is 994.0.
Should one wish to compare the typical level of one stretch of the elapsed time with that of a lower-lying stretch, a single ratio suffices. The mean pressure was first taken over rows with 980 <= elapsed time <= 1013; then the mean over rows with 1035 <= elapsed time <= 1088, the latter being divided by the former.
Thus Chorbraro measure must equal 0.87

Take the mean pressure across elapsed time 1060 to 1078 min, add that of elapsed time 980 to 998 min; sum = 14.1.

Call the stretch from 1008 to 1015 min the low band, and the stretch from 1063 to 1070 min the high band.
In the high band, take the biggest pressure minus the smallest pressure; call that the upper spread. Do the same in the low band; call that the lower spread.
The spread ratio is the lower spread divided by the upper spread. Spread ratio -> 1.1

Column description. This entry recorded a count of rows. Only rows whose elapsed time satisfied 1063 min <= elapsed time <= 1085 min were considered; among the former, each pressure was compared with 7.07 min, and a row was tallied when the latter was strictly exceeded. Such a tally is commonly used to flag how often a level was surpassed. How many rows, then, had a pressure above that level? 0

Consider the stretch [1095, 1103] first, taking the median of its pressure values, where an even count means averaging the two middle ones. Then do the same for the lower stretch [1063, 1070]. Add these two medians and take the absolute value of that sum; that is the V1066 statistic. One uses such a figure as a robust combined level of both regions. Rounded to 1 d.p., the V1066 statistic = 12.5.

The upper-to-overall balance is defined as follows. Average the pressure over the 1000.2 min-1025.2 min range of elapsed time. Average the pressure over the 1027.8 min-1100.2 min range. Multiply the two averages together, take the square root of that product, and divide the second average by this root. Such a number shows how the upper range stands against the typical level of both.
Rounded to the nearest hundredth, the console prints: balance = 0.91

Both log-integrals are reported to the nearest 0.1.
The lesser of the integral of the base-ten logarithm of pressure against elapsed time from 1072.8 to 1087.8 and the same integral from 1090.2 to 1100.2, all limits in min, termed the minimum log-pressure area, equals 7.0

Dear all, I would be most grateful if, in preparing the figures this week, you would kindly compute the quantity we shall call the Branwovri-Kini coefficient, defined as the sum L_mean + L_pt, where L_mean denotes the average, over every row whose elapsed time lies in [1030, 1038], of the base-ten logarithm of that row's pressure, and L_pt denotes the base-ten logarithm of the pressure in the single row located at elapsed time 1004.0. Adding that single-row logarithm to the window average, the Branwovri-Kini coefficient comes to 1.77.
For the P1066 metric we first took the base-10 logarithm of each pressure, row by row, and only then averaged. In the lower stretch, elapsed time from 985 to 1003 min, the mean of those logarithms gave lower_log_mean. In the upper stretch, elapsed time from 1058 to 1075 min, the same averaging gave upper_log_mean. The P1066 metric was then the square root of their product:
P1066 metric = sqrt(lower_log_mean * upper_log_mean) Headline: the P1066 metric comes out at 0.85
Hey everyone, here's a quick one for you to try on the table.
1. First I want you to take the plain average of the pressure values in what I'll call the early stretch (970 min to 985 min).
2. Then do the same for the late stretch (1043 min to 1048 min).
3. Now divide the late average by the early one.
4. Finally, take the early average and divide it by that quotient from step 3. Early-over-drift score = 6.6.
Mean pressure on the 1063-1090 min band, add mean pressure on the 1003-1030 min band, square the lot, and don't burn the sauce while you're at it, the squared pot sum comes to 187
